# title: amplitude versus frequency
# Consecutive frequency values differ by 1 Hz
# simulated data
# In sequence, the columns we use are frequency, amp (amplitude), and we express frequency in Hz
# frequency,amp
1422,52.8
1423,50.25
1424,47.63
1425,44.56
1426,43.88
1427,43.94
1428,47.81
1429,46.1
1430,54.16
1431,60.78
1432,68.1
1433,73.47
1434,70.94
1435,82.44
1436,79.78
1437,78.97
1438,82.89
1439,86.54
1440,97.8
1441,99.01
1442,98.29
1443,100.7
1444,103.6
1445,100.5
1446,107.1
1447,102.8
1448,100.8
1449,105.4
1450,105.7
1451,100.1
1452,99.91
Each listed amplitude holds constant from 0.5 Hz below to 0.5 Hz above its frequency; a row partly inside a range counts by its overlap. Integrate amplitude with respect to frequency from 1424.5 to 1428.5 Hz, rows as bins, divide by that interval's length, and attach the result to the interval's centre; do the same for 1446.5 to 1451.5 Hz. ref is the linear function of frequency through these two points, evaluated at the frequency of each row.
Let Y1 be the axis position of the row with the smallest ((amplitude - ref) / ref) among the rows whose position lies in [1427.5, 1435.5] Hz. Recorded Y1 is 1429 Hz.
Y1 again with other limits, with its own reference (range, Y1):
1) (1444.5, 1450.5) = 1450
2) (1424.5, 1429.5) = 1429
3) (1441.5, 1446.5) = 1445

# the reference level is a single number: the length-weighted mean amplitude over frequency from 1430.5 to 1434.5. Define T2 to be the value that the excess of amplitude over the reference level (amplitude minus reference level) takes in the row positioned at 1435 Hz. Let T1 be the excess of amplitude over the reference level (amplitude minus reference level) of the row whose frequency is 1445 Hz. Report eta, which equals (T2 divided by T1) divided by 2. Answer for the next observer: 0.2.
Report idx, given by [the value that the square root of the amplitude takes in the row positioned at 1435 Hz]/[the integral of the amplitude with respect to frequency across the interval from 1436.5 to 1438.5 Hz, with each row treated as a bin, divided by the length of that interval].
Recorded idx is 0.112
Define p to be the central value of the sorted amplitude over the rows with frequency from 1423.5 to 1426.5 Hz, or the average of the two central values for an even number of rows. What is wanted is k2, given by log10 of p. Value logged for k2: 1.65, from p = 45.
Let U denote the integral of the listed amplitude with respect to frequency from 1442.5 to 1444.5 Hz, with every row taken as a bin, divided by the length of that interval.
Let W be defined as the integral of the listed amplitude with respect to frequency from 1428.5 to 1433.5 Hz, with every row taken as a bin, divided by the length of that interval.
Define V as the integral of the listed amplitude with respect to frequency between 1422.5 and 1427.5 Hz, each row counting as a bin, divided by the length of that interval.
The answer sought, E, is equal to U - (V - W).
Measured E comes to 117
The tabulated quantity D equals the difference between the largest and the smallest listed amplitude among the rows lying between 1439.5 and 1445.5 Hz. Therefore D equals 6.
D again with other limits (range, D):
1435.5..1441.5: 20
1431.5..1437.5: 14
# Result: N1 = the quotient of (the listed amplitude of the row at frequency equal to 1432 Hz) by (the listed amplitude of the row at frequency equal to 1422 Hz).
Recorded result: 1.3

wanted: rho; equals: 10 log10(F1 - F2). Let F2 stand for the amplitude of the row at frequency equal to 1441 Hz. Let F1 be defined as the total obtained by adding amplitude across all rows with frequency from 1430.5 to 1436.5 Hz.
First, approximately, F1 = 436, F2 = 99.01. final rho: 25.3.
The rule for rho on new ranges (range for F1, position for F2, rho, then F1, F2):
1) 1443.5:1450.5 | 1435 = 28.1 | 726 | 82.44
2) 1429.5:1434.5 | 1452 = 23.6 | 327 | 99.91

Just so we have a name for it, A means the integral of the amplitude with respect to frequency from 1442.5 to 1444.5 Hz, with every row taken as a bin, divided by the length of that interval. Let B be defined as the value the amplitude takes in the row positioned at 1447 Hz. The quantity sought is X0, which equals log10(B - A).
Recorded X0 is -0.2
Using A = 102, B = 102.8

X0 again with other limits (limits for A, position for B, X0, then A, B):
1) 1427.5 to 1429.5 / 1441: 1.7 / 47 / 99.01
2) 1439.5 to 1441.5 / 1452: 0.2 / 98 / 99.91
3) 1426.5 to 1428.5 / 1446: 1.8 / 46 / 107.1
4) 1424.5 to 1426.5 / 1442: 1.7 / 44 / 98.29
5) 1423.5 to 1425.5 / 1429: -2.3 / 46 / 46.1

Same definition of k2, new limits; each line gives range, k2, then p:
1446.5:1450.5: 2.02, 104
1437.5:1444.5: 1.99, 98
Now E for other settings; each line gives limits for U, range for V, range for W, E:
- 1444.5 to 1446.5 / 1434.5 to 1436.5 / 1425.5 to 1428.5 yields 68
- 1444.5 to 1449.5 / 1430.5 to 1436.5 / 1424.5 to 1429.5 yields 76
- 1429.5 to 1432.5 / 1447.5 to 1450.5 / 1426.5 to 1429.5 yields 3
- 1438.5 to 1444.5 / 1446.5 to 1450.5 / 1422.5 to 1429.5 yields 40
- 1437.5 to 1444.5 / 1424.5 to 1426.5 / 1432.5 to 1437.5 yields 128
